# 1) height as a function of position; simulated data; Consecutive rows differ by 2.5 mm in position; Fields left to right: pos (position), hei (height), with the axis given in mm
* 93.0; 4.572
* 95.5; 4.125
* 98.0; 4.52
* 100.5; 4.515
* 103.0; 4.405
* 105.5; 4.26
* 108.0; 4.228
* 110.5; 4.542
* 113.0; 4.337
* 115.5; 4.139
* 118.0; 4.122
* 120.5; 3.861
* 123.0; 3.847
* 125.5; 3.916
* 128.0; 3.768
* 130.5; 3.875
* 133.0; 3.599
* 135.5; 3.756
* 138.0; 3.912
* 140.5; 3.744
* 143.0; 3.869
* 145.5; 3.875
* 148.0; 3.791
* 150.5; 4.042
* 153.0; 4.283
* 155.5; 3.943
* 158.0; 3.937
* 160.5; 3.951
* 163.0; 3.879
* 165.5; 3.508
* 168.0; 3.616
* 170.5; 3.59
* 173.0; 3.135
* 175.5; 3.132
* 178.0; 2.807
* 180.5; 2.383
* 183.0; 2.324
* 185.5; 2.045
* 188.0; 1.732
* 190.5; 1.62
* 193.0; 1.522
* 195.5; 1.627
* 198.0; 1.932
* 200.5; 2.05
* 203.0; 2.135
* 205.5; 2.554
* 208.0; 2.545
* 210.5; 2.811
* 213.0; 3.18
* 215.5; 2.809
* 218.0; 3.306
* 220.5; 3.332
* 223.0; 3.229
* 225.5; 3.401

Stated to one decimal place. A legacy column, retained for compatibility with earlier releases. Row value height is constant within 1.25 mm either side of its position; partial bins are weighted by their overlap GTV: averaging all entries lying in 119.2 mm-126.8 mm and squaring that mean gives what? 15.0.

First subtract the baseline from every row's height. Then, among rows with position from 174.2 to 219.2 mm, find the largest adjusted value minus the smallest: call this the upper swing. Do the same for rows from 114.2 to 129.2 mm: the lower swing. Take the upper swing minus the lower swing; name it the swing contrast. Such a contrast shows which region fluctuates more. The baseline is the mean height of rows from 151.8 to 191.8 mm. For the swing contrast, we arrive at 1.4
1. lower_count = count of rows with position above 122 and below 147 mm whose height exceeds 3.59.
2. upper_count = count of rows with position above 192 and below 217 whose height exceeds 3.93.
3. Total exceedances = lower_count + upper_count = 10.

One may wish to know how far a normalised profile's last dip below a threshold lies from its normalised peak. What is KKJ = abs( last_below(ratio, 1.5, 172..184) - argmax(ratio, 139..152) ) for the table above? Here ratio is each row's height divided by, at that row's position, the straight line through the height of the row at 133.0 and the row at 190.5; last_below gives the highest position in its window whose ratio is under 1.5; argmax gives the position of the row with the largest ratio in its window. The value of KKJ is 32.5 mm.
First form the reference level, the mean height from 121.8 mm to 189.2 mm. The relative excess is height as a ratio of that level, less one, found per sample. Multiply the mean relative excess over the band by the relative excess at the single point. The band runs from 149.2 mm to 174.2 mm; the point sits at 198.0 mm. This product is -0.038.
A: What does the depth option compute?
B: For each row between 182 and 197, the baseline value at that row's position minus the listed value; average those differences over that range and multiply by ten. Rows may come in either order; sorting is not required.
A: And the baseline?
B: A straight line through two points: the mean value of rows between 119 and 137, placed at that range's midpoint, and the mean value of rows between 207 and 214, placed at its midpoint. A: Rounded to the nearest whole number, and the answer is 13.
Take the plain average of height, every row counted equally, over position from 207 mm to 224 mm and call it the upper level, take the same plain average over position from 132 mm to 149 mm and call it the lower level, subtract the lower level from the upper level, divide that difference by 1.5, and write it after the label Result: -0.51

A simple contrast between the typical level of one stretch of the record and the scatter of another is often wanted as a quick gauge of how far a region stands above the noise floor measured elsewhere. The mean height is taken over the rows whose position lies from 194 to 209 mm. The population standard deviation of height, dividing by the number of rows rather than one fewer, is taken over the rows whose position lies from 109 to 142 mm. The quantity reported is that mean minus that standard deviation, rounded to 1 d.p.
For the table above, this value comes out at 1.9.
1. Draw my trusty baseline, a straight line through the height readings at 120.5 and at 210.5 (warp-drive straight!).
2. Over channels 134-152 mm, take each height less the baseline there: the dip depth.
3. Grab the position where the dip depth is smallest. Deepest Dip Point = 135.5 mm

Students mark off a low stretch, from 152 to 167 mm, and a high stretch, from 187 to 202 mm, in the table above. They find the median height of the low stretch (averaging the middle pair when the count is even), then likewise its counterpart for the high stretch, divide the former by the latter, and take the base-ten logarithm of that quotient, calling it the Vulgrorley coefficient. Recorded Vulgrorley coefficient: 0.37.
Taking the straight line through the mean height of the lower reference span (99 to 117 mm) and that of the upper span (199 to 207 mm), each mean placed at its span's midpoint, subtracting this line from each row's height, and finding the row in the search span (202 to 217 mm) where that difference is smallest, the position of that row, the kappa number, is 203.0 mm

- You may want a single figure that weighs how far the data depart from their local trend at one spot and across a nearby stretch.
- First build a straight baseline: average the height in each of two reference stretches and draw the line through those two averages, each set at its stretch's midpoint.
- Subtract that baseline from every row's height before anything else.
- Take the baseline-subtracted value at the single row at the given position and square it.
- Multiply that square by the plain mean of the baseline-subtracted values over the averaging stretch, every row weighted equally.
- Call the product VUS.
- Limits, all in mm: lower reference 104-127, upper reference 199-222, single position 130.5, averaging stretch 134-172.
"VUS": 0.0005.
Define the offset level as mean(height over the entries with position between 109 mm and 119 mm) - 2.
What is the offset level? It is 2.3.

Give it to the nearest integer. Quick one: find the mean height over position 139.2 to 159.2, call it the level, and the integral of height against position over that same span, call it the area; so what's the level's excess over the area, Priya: -75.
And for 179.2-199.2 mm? -36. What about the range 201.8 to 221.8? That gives -54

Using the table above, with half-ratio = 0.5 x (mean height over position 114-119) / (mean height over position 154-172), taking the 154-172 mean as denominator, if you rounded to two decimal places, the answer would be 0.55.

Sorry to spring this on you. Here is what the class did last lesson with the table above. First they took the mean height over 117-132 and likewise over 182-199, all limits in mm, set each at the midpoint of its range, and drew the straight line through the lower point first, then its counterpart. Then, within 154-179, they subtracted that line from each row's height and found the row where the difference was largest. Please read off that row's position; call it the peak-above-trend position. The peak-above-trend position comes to 163.0 mm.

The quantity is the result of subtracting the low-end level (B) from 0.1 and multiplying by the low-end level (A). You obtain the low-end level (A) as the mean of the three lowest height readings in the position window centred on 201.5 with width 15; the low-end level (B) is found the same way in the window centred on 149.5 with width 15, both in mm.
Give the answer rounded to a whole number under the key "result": -7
